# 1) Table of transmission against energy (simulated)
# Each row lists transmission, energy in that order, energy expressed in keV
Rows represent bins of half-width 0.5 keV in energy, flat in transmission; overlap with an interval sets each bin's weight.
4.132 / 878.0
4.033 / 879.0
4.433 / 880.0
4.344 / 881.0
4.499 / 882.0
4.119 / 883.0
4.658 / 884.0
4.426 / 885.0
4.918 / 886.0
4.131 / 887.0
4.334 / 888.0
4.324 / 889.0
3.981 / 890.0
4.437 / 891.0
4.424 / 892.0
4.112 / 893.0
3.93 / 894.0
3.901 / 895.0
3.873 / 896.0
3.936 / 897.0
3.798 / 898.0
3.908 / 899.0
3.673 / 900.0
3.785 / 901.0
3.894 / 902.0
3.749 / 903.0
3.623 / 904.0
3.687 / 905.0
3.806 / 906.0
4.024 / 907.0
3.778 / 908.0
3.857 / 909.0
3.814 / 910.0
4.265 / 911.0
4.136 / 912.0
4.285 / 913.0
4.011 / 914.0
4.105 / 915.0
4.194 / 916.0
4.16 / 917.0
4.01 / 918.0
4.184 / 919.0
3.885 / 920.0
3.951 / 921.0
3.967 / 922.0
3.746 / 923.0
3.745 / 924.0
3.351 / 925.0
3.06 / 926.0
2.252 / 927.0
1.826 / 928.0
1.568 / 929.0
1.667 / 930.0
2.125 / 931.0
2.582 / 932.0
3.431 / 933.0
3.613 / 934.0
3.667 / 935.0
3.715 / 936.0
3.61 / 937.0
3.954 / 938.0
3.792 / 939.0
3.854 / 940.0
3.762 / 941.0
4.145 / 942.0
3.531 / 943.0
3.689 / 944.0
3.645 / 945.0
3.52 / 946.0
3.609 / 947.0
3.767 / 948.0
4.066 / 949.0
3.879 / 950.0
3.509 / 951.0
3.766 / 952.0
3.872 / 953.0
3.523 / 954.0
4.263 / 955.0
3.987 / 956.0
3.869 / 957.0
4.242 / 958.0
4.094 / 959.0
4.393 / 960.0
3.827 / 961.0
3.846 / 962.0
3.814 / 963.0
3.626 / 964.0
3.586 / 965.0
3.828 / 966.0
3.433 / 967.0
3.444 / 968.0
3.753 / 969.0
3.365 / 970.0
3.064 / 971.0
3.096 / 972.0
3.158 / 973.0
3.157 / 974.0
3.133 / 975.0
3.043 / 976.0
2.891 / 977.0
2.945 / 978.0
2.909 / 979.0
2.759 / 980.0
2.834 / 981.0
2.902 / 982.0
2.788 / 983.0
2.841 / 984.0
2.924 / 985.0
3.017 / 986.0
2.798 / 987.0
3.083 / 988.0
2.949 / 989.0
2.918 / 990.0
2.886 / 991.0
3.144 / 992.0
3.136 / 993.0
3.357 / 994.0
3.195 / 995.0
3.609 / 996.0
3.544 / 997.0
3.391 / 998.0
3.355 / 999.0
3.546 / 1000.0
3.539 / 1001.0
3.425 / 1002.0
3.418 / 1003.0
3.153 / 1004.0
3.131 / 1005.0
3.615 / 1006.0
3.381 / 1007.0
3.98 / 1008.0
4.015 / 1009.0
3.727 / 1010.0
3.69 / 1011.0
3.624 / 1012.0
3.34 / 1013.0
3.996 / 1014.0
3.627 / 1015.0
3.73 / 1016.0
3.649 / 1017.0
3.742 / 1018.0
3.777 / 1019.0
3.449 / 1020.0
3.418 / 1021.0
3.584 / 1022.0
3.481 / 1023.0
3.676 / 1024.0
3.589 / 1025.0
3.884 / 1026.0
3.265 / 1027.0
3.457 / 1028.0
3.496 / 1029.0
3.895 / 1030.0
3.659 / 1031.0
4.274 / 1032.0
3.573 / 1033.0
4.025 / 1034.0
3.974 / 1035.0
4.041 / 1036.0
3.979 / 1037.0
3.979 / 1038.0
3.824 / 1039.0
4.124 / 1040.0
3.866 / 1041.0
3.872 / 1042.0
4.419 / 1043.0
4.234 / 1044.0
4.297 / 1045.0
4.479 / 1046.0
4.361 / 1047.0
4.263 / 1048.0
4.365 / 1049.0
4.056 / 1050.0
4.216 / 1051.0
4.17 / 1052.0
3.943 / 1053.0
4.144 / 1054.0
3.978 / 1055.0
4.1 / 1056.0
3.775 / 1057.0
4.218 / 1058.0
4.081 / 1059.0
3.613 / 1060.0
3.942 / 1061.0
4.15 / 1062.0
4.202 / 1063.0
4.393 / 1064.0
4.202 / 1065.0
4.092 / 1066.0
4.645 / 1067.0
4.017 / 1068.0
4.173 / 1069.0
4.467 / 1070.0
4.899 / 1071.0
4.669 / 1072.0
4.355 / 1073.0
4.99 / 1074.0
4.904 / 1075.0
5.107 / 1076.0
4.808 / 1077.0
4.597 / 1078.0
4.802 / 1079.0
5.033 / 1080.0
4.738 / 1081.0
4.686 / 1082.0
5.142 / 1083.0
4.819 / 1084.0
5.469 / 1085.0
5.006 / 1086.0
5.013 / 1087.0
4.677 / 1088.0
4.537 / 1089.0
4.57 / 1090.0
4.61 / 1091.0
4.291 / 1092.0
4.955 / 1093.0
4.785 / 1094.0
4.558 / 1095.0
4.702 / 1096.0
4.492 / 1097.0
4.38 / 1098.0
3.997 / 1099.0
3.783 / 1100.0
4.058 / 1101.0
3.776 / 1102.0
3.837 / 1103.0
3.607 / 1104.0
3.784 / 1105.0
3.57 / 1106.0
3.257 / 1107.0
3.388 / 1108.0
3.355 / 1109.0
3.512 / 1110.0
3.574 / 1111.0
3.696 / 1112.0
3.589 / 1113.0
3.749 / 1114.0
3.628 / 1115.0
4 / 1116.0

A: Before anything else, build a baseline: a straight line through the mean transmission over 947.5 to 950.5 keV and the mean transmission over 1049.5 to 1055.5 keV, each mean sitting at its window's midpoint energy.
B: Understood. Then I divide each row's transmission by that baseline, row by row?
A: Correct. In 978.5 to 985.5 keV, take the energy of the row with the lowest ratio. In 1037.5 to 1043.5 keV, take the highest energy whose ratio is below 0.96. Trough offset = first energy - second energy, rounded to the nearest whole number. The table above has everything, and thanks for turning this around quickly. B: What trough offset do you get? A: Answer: -62 keV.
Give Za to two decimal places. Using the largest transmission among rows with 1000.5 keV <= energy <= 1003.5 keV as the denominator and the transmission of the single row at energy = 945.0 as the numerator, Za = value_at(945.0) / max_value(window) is 1.03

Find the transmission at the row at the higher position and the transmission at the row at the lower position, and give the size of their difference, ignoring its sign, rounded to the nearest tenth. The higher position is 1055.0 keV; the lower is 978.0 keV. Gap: 1.0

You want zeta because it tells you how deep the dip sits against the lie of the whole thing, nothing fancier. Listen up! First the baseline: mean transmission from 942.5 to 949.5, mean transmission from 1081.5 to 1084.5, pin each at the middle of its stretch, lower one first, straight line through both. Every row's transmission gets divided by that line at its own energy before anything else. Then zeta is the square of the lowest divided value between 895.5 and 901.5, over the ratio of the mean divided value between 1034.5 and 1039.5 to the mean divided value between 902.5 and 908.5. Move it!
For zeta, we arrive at 1.6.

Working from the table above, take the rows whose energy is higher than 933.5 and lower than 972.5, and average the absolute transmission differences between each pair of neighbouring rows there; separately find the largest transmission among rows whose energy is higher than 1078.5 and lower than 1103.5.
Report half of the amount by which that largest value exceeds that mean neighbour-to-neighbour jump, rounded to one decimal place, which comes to 2.6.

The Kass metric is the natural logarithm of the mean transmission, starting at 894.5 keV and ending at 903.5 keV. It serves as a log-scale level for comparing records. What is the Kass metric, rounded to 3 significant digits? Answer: 1.34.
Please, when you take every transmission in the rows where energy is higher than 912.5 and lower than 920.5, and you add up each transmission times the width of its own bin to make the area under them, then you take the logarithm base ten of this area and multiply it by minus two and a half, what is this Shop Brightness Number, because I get -3.79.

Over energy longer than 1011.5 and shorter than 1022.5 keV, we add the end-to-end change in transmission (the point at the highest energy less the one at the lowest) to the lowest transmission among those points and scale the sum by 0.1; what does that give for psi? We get 0.330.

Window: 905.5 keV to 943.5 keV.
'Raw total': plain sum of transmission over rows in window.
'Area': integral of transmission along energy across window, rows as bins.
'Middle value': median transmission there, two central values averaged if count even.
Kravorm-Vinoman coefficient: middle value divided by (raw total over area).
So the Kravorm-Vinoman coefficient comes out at 3.80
